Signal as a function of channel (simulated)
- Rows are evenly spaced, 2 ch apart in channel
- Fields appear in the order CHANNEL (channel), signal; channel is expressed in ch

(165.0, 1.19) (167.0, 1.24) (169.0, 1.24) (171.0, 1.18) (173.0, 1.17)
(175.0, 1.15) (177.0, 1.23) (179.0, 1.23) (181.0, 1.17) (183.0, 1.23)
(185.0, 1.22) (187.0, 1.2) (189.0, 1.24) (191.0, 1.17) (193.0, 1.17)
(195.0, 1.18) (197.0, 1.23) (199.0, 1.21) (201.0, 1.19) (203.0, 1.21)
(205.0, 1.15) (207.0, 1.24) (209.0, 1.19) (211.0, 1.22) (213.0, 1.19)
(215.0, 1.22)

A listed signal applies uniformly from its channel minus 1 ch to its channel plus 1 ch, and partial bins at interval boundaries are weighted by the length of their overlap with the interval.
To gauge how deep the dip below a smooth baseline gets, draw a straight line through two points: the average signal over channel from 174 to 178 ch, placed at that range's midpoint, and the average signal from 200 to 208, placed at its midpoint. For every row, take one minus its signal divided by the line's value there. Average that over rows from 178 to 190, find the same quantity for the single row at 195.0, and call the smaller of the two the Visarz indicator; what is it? -0.019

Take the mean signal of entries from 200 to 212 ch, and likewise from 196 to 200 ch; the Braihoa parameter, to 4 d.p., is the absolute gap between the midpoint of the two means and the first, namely 0.0100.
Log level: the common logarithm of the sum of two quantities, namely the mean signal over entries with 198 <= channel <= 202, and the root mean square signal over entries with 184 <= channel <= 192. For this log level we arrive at 0.3816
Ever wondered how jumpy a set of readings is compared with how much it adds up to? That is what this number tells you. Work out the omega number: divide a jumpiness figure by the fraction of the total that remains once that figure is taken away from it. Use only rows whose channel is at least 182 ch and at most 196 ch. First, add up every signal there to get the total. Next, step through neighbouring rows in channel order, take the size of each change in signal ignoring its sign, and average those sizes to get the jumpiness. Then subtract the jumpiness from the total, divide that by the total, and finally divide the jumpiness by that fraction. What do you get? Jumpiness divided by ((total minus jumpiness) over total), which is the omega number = 0.025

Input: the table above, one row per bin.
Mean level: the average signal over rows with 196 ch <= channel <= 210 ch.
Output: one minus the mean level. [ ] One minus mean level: -0.203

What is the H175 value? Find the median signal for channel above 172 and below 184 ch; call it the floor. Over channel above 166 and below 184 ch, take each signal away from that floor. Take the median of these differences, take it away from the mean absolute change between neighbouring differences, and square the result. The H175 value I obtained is 0.004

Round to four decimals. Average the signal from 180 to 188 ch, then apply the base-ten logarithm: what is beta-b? 0.0810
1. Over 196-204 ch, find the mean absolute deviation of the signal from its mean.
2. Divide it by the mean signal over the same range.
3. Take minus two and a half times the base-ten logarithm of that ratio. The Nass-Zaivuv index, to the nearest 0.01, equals 5.21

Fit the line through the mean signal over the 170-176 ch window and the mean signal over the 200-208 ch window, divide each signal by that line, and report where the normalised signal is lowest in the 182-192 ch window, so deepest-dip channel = 191.0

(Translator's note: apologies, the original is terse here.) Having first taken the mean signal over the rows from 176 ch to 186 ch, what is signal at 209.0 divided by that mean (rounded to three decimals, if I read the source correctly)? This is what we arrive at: 0.979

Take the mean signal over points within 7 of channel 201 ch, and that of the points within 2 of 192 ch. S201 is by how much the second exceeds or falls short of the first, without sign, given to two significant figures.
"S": 0.031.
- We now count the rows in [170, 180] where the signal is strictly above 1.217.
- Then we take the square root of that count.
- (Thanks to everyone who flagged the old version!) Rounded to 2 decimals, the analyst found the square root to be 1.41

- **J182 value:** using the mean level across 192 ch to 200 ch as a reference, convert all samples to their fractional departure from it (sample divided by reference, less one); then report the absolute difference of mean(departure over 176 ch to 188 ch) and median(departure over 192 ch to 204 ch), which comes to 0.011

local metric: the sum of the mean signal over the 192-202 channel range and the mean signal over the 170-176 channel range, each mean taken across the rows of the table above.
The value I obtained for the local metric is 2.36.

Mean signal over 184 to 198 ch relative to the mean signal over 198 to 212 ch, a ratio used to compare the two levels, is 1.00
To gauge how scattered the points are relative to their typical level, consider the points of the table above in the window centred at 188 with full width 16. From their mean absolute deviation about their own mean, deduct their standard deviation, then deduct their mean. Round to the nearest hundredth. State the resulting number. -1.20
